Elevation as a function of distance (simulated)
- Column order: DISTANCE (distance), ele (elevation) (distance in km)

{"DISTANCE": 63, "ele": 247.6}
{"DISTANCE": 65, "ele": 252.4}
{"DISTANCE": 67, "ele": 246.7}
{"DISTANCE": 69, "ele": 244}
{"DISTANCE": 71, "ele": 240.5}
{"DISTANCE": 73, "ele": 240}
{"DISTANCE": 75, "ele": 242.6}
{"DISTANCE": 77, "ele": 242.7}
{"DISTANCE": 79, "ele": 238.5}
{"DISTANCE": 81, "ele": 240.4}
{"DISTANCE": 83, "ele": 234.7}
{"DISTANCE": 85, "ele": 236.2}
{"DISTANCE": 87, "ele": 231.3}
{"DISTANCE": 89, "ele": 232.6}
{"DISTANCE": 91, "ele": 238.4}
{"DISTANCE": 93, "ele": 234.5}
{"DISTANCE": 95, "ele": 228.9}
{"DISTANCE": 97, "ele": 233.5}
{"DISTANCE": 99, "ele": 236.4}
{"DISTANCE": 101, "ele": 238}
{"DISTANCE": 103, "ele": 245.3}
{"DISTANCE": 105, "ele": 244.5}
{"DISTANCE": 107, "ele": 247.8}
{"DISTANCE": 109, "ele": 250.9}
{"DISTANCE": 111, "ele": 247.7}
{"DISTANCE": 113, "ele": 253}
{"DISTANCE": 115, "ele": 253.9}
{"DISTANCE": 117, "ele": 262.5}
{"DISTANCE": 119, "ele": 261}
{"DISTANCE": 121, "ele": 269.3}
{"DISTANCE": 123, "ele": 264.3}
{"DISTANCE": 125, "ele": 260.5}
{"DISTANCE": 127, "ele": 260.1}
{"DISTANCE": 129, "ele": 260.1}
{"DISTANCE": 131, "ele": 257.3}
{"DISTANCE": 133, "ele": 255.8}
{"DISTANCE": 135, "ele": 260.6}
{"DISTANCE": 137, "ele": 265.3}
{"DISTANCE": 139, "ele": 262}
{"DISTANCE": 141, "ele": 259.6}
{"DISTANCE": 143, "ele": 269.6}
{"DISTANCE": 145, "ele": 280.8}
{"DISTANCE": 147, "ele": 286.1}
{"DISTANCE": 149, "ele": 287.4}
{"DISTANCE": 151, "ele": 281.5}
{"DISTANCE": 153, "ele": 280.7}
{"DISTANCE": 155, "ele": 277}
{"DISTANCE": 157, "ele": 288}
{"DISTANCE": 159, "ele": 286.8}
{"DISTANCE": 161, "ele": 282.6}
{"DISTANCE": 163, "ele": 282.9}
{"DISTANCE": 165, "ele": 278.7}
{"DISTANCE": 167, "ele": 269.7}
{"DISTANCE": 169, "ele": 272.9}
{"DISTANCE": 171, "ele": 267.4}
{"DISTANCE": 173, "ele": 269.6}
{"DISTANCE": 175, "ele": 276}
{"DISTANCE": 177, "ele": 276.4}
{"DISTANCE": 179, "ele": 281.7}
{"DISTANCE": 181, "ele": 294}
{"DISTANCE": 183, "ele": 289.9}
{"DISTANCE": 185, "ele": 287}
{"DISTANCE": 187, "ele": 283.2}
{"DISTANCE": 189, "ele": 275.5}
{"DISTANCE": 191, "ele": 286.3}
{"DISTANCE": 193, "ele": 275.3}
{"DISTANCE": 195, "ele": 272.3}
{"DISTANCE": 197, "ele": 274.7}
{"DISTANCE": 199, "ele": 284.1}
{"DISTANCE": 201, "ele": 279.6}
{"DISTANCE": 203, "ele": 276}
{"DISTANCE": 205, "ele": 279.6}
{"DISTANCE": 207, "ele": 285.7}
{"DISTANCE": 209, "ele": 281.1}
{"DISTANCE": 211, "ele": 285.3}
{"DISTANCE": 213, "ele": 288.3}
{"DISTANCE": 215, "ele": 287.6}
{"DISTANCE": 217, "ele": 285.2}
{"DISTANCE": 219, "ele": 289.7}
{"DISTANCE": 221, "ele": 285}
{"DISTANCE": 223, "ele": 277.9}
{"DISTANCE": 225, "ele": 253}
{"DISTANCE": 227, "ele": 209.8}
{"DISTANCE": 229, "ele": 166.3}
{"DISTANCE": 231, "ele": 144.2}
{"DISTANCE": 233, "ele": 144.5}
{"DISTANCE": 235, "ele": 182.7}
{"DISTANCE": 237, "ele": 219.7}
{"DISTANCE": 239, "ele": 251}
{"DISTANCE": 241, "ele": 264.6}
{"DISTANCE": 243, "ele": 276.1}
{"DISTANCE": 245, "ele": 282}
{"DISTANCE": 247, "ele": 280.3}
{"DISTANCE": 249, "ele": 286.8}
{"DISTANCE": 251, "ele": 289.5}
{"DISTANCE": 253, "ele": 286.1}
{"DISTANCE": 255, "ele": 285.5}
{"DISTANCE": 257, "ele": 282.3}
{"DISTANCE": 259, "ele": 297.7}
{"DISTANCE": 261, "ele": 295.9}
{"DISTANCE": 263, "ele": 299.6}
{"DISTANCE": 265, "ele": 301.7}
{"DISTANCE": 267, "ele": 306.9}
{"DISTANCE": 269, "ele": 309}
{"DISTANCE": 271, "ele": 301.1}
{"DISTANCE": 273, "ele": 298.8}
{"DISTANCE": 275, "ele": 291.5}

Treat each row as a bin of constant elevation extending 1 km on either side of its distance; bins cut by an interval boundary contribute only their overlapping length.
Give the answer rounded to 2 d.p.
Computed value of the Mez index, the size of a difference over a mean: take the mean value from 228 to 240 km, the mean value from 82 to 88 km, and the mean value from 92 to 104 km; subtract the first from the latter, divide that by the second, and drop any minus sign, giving 0.22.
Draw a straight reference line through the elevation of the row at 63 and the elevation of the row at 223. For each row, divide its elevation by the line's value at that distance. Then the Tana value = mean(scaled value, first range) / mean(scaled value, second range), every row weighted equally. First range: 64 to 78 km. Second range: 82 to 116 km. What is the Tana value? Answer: 1.04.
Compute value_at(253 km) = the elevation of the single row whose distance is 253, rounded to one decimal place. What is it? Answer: 286.1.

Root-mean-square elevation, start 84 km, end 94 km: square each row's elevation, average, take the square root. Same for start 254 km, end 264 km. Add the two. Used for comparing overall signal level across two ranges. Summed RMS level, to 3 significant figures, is 527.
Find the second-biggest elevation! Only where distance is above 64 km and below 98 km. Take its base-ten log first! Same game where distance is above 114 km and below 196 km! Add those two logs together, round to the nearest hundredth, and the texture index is 4.85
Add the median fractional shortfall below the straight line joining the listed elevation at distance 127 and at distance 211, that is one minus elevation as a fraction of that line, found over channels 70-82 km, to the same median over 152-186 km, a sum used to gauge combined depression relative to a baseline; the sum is -0.018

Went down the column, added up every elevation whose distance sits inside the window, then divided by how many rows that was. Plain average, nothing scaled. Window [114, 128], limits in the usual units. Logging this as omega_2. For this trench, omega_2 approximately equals 262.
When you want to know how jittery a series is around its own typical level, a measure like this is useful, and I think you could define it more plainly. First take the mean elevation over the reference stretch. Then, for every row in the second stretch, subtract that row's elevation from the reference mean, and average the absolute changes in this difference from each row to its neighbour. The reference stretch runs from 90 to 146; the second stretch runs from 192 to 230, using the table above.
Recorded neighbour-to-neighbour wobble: 9.7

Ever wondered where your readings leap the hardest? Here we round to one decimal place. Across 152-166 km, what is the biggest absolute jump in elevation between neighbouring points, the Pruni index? 11.0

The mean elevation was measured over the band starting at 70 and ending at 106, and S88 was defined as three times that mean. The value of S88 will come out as 713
